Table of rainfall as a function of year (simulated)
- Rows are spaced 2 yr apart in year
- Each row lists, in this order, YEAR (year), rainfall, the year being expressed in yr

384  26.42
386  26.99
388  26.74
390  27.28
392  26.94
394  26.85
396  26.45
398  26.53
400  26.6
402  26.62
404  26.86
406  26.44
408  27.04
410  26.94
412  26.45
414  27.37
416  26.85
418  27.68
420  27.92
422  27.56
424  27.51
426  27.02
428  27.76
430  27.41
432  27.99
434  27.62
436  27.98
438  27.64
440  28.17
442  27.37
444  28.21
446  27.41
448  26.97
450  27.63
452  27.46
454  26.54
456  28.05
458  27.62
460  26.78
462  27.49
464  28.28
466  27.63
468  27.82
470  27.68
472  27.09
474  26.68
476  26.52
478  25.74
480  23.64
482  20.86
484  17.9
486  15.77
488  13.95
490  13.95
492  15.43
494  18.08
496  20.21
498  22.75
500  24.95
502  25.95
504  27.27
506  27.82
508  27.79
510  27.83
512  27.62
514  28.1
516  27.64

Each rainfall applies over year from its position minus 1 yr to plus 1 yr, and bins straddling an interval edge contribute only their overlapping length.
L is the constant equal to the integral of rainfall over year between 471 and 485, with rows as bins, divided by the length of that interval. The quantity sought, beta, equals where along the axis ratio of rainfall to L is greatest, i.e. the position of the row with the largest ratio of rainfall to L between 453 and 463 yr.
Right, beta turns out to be 456 yr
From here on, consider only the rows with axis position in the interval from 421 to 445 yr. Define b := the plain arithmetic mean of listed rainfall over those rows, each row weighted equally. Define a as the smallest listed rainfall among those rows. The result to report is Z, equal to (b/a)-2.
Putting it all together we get -0.975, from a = 27.02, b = 27.7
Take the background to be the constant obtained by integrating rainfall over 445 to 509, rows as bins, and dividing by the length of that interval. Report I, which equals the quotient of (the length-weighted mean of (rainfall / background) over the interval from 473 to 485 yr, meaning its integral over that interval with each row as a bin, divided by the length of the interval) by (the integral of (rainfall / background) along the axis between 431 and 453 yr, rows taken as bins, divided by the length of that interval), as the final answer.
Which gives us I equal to 0.85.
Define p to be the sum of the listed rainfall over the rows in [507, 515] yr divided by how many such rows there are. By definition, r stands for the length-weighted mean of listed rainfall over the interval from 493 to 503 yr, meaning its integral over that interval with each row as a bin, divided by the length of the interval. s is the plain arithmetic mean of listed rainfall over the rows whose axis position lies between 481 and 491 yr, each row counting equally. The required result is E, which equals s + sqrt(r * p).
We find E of 41.4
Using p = 27.8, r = 22.4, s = 16.5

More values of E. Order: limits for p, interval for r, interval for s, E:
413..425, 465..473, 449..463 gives 54.9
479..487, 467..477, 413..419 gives 50.3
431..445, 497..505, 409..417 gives 53.4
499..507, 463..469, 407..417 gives 54.1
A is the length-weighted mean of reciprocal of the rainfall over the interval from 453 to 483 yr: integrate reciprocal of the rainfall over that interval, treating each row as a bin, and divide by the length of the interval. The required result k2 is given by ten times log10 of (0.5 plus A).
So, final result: -2.69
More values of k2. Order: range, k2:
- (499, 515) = -2.70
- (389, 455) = -2.70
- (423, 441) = -2.71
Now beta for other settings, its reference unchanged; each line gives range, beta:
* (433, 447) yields 444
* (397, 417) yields 414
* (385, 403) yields 390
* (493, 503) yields 502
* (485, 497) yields 496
